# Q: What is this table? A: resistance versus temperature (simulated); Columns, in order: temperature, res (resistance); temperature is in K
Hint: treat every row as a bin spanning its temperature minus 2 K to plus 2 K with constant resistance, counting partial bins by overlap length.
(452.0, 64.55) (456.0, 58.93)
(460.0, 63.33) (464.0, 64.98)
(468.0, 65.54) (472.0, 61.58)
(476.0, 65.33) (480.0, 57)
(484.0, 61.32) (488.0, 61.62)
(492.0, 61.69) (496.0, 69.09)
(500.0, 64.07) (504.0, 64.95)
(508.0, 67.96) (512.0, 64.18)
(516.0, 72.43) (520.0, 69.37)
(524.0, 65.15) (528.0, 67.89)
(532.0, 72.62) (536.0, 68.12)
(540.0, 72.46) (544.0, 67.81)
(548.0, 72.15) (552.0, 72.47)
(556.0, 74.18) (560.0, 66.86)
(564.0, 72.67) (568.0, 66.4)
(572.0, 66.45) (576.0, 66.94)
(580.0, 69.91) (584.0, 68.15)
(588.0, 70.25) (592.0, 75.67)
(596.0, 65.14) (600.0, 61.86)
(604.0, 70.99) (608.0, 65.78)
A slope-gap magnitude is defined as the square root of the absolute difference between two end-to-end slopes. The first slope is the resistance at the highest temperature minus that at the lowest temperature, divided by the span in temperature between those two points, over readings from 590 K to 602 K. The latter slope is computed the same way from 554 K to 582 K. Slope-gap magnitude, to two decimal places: 1.24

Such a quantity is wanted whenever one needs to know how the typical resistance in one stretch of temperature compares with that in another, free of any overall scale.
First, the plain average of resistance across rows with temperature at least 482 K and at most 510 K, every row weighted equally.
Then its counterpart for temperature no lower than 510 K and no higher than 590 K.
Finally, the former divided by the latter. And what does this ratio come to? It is 0.93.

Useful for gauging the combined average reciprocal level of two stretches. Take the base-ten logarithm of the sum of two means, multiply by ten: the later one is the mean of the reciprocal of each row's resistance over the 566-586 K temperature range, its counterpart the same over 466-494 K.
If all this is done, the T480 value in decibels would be -15.1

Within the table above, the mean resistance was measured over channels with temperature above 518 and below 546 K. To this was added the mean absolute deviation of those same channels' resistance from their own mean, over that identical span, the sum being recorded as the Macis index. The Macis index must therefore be 71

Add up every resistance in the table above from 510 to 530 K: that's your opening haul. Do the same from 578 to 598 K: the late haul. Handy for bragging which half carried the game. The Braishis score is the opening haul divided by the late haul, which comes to 0.97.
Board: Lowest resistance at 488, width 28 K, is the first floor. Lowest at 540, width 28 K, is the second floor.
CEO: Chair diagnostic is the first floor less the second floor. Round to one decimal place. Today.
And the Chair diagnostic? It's -10.8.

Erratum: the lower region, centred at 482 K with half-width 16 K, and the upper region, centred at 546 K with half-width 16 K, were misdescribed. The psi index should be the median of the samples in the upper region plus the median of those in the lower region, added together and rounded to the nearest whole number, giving 134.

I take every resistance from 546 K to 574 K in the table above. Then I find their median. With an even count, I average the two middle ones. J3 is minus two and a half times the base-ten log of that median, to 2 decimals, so -4.65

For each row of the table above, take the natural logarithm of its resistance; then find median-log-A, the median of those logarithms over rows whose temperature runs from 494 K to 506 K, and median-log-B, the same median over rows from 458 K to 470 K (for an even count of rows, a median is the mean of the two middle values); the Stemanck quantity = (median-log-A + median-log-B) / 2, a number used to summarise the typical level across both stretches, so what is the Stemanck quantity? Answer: 4.17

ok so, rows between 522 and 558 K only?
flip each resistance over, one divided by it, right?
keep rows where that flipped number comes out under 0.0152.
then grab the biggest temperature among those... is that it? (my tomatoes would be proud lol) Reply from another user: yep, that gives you 556.0 K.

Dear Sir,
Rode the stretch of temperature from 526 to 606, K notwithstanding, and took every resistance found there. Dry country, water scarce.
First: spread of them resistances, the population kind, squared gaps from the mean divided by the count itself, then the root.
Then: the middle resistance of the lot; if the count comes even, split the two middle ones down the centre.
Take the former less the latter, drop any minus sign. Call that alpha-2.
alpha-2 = 65.7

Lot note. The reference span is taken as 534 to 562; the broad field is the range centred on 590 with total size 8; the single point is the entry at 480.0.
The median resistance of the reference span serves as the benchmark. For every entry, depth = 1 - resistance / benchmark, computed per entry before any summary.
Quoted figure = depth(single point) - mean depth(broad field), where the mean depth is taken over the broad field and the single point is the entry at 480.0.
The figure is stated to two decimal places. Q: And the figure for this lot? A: 0.22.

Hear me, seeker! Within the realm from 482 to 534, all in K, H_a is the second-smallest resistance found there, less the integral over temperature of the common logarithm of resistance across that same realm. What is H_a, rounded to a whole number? -33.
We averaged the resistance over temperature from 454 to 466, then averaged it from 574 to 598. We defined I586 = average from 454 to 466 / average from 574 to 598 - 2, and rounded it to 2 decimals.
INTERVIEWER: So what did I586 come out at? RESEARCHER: -1.10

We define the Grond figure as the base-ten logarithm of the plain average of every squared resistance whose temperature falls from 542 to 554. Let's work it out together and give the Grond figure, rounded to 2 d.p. 3.70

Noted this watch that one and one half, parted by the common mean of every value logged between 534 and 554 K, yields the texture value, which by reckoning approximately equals 0.0212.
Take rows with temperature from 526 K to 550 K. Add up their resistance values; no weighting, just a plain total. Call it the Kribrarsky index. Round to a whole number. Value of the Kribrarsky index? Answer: 421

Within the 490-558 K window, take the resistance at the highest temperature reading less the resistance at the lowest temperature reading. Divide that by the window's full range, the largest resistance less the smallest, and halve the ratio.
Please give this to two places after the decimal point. 0.50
